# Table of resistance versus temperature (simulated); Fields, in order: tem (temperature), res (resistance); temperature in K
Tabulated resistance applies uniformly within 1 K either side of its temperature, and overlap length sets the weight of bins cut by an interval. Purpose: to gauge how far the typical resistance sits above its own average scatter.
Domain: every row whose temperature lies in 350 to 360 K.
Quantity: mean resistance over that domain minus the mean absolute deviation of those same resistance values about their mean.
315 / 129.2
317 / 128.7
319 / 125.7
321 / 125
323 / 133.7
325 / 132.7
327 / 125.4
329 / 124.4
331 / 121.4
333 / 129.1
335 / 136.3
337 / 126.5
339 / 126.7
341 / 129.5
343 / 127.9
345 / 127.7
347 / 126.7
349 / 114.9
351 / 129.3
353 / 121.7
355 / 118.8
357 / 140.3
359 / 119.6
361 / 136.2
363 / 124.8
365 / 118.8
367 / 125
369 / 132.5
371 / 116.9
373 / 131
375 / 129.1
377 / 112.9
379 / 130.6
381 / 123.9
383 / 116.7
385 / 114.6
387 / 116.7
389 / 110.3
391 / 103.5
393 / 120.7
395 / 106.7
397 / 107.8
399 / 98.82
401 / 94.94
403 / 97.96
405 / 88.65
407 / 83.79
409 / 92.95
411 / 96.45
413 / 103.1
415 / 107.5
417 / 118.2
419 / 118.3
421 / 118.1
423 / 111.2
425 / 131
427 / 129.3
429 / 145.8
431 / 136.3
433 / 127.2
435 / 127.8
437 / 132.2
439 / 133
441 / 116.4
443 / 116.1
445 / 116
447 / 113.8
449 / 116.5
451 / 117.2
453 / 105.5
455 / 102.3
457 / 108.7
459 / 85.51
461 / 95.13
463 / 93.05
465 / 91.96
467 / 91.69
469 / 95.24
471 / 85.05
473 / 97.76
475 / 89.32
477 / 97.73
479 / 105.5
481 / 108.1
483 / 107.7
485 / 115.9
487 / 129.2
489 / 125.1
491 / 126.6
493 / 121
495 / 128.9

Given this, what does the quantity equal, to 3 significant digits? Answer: 119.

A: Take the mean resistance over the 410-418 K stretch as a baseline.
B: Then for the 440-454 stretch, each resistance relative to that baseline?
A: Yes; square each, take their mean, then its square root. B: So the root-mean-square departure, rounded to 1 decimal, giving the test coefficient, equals 9.0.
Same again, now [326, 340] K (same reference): 21.2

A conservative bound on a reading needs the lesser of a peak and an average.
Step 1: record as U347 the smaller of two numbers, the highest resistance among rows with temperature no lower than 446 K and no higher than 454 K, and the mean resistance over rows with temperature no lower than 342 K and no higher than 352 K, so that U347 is 117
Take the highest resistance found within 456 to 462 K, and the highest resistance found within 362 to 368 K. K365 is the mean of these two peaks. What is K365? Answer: 117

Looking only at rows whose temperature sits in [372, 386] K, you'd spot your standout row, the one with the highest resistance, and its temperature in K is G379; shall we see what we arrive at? 373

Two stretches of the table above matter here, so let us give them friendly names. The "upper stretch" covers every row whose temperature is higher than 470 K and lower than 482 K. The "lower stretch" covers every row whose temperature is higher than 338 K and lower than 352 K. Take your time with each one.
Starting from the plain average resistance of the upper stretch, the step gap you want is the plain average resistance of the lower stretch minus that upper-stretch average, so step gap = 29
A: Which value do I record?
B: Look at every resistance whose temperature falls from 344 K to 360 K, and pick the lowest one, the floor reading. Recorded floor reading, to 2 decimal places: 114.90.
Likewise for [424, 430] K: 129.30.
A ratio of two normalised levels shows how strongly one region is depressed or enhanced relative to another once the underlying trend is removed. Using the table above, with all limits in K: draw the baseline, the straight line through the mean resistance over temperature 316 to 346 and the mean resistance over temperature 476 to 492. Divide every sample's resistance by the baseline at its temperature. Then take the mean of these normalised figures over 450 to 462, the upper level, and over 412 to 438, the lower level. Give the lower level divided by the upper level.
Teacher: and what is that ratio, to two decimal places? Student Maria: 1.18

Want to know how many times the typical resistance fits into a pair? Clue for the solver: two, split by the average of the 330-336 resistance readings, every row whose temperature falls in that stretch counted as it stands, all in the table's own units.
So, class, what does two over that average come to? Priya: 0.0155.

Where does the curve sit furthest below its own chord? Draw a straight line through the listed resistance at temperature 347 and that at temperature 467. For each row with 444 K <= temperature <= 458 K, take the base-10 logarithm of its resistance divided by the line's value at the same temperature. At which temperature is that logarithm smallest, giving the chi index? 455 K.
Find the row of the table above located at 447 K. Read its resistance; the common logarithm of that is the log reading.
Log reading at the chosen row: 2.06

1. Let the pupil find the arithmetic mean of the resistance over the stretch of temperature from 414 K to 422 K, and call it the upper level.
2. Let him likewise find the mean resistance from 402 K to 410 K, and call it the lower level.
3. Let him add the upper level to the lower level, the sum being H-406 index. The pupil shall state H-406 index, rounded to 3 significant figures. 206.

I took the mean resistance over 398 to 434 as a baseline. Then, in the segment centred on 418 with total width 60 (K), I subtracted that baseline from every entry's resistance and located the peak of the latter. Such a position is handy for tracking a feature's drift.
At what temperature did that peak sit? 429 K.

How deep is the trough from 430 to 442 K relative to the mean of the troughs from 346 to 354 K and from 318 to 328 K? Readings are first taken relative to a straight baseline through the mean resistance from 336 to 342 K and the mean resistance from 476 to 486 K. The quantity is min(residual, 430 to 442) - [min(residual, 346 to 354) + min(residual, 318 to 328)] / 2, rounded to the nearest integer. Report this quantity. 12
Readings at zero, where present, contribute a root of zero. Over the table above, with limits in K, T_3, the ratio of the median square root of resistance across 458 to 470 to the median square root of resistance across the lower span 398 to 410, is 0.99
